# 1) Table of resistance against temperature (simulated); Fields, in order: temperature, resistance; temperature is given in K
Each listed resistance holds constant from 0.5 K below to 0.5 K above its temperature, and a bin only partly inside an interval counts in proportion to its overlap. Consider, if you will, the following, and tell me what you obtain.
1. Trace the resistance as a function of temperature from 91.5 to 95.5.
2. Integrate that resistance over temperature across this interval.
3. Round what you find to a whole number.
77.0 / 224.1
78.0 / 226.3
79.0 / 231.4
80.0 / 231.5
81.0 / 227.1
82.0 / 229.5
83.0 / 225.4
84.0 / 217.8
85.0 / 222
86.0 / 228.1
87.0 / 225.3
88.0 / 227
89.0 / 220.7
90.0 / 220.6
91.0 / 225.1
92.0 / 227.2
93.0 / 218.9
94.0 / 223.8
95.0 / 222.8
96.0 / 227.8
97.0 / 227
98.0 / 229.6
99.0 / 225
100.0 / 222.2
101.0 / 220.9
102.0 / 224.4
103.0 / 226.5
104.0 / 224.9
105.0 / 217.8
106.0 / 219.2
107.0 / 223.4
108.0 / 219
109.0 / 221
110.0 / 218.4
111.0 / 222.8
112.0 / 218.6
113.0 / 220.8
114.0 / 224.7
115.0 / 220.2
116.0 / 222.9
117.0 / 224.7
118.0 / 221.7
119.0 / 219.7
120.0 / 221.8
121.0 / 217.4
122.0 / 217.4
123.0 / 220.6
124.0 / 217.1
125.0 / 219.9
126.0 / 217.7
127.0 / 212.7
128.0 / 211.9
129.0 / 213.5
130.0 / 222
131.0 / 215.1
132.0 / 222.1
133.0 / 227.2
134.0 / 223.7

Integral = 893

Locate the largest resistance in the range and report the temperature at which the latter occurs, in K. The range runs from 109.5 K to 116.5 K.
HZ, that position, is 114.0 K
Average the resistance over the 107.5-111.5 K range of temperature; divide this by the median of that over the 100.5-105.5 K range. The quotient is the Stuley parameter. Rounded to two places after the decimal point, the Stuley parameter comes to 0.98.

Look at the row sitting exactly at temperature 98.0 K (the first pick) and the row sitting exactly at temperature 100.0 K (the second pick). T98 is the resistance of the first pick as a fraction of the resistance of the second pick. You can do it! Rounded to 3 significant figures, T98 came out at 1.03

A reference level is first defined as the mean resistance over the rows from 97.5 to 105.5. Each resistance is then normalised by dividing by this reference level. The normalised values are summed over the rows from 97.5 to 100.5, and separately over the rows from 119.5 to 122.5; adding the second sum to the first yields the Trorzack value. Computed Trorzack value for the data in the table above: 5.96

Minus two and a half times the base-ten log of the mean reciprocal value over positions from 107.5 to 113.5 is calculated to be 5.86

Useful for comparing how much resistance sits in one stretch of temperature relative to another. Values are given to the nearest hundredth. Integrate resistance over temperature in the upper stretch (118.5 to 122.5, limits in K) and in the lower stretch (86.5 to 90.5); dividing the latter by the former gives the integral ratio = 1.02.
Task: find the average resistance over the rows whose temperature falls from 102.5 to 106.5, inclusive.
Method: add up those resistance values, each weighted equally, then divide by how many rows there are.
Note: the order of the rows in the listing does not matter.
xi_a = 222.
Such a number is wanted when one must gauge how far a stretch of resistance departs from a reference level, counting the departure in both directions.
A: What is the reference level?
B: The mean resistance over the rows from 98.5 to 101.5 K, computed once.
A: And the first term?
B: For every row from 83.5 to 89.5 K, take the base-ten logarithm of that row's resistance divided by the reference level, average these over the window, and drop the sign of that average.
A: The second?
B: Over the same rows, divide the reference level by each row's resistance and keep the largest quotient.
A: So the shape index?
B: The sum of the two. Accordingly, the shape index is 1.02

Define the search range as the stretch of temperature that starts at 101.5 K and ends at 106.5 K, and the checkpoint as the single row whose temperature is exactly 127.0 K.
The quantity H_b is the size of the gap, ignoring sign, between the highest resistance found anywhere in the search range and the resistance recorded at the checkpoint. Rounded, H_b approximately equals 14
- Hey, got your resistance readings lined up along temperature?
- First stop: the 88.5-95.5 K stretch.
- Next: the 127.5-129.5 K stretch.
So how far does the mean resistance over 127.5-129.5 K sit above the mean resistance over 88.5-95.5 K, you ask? -10.0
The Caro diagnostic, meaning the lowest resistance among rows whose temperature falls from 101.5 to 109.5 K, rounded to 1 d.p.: 217.8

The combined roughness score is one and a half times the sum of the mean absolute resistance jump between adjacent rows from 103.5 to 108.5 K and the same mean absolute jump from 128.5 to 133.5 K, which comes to 16.7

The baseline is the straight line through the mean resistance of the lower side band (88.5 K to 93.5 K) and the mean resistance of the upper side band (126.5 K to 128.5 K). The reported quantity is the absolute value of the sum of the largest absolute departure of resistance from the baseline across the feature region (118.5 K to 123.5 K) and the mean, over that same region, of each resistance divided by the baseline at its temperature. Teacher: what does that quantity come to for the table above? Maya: 8.4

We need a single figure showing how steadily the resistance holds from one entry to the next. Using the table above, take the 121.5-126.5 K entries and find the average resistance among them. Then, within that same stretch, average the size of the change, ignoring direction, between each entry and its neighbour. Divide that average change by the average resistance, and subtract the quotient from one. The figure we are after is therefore 0.987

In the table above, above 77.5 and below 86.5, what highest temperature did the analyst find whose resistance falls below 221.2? 84.0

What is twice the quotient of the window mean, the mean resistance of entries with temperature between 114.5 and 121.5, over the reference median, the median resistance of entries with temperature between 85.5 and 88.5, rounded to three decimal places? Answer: 1.949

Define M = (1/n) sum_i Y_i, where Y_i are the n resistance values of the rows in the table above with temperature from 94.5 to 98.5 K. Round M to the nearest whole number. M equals 227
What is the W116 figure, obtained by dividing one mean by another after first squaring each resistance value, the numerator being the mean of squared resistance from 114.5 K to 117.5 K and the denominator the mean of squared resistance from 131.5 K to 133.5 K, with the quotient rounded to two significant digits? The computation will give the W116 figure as 0.98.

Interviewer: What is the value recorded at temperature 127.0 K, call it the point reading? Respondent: 212.7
